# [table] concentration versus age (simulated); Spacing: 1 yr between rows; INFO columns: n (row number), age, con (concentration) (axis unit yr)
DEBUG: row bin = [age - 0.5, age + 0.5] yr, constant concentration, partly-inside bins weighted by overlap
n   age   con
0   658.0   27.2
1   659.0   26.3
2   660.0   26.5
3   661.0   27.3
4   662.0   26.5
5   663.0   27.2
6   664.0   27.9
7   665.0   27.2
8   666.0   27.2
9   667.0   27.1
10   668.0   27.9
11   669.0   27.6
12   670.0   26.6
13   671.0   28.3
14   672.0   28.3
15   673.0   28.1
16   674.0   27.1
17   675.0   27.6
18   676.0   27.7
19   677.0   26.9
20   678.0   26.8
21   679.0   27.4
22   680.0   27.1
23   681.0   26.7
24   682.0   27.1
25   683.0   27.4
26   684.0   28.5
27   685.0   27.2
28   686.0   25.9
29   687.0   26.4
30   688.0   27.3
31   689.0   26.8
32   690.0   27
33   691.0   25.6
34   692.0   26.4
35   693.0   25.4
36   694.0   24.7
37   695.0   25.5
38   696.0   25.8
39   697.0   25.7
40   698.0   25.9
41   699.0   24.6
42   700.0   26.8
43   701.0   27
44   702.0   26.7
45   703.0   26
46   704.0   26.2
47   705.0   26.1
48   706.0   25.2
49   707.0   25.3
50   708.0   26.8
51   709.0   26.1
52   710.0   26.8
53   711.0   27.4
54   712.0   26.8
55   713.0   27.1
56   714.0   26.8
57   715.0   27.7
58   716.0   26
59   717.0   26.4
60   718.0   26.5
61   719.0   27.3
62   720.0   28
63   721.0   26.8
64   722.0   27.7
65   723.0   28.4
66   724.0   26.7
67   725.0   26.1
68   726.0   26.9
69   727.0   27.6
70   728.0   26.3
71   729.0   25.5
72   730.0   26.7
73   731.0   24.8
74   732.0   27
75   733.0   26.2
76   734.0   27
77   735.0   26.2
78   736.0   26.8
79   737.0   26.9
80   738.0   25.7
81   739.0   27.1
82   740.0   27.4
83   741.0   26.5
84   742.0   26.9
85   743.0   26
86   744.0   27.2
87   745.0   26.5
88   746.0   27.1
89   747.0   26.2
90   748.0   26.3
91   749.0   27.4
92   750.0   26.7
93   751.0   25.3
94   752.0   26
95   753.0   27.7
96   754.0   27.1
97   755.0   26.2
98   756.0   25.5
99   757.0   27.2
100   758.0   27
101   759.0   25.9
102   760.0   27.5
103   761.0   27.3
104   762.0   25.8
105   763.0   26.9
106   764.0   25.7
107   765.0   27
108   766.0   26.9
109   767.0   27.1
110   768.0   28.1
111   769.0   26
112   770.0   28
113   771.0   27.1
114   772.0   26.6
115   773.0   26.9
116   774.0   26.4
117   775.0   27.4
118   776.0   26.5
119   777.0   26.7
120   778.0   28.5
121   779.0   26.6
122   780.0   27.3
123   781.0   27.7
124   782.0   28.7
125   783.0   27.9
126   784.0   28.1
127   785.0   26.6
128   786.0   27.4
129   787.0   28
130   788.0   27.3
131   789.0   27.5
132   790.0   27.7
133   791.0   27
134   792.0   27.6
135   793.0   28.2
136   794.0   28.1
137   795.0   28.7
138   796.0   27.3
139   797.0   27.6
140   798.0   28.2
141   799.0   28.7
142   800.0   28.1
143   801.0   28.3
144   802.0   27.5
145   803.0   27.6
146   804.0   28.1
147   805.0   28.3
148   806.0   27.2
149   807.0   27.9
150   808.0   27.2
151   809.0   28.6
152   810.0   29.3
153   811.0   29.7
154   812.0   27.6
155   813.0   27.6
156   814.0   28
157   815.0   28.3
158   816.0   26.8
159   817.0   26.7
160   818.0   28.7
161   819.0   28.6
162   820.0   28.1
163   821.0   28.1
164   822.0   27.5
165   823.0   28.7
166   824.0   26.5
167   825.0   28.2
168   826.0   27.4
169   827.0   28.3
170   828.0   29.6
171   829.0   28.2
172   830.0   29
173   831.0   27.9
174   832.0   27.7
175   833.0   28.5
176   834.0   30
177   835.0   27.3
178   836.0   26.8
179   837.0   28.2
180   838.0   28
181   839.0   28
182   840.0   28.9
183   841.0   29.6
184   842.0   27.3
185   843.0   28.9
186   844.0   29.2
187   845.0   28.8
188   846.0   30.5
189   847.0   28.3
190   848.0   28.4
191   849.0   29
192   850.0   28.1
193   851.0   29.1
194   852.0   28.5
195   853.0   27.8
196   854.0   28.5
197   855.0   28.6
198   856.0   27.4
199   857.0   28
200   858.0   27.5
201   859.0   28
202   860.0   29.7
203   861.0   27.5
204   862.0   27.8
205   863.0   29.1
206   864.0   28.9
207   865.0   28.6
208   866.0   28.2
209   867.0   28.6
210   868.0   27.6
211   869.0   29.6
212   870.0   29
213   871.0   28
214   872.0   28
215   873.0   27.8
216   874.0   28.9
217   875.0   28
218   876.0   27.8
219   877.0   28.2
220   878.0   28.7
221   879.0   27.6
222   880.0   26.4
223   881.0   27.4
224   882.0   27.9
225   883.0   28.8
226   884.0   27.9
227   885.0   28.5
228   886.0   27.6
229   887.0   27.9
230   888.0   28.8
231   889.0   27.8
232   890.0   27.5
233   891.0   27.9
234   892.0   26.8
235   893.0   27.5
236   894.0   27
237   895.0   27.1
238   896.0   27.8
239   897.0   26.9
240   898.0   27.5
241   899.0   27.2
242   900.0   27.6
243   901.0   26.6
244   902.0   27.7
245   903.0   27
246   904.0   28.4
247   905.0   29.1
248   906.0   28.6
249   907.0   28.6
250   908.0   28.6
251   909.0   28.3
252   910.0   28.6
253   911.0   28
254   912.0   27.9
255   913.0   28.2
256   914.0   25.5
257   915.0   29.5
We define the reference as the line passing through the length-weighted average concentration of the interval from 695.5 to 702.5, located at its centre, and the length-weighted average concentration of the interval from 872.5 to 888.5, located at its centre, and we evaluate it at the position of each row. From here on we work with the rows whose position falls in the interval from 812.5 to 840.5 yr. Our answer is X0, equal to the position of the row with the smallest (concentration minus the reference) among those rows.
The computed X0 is 824.0 yr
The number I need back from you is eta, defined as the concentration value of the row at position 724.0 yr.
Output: 26.7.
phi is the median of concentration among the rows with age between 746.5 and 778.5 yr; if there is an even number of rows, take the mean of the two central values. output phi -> 26.9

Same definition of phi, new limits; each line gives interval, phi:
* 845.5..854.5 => 28.5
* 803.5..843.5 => 28.1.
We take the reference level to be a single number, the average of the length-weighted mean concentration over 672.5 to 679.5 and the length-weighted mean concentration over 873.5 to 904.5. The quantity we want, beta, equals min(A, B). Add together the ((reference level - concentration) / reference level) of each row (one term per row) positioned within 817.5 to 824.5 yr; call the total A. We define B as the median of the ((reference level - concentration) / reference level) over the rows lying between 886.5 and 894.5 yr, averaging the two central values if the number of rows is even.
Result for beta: -0.13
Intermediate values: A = -0.1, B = -0.004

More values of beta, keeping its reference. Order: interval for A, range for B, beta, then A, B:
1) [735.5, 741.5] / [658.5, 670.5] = 0.01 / 0.2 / 0.012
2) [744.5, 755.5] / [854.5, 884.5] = -0.02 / 0.4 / -0.017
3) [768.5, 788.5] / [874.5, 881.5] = -0.01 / 0.2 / -0.010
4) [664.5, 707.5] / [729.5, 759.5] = 0.03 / 1.3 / 0.030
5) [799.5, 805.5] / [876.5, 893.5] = -0.10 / -0.1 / -0.013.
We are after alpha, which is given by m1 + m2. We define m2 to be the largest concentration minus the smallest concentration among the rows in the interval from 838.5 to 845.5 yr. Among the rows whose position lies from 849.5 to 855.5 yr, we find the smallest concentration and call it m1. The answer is 30.1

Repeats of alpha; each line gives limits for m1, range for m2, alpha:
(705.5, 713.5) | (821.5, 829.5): 28.3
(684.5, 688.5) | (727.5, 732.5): 28.1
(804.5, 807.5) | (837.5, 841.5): 28.8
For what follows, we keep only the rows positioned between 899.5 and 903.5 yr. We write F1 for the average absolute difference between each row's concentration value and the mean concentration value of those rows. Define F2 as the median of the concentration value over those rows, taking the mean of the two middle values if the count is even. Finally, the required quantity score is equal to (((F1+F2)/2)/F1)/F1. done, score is 77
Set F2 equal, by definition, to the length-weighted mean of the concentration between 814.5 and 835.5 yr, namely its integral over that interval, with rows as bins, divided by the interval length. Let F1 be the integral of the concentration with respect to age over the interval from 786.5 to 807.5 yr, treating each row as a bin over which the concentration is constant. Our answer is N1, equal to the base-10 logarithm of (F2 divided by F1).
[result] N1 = -1.32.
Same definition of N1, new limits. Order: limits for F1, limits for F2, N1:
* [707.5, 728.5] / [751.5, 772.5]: -1.32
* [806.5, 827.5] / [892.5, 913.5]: -1.32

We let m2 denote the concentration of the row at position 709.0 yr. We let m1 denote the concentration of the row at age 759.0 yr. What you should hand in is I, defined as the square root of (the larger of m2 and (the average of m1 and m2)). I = 5.11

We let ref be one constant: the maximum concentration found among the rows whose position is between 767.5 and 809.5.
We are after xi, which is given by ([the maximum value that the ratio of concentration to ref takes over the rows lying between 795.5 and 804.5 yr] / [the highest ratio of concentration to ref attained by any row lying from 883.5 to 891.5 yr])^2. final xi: 0.99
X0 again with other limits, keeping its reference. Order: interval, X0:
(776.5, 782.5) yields 779.0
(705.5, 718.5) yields 706.0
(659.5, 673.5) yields 662.0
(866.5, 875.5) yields 868.0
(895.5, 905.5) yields 901.0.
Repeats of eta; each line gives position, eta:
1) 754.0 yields 27.1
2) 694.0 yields 24.7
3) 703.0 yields 26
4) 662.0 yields 26.5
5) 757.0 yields 27.2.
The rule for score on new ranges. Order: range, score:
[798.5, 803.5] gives 93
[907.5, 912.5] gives 205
